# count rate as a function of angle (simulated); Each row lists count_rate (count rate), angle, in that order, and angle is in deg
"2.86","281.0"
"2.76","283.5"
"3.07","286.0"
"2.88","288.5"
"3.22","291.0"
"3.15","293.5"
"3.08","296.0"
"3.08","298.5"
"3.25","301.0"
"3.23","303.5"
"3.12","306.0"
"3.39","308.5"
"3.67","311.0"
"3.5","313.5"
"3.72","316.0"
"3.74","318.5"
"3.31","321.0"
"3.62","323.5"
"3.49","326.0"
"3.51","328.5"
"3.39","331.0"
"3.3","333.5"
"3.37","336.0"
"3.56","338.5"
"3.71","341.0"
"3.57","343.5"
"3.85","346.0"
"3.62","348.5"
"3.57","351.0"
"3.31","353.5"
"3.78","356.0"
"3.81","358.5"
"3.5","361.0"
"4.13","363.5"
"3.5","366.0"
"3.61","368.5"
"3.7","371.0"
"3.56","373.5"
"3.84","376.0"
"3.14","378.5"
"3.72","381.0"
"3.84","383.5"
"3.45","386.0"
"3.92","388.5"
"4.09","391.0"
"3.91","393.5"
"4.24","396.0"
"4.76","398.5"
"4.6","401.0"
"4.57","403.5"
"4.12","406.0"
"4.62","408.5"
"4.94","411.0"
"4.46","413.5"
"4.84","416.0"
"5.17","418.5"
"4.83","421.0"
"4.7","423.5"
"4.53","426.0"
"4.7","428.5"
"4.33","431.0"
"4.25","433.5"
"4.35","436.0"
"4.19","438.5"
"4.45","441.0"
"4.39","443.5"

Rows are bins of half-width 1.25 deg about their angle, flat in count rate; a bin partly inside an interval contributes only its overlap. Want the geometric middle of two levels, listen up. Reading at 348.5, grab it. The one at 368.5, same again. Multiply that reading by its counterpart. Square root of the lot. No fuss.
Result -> 3.6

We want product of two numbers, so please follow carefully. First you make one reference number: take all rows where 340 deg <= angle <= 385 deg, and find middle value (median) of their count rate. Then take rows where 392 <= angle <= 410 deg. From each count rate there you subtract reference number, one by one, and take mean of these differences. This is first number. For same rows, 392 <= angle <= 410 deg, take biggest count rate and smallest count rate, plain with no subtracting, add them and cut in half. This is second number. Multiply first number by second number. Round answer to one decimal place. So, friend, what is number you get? 3.2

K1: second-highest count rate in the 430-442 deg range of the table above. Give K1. 4.35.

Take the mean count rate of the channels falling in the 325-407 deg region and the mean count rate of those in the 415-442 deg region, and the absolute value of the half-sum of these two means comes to 4.17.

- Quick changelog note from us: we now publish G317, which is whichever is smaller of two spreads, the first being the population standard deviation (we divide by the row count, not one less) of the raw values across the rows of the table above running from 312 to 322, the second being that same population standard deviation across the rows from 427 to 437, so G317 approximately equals 0.17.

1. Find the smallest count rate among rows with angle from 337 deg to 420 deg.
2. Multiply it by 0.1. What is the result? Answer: 0.314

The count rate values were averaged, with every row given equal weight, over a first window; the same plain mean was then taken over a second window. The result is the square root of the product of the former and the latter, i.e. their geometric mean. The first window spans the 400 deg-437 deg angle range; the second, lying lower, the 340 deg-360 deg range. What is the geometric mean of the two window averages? 4.1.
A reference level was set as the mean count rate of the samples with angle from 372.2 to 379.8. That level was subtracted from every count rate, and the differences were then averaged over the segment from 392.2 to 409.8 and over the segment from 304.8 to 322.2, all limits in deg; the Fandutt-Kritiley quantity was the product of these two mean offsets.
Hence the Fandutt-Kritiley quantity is -0.02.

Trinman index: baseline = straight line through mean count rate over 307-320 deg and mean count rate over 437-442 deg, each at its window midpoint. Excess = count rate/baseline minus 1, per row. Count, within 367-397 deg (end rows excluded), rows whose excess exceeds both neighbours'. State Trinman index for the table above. 4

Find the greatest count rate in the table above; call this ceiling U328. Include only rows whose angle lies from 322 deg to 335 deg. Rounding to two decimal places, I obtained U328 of 3.62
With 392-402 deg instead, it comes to 4.76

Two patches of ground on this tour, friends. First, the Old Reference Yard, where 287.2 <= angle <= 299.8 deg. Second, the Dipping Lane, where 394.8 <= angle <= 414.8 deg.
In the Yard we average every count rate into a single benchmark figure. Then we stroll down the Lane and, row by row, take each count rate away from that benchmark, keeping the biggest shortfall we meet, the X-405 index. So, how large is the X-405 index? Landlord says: -1.0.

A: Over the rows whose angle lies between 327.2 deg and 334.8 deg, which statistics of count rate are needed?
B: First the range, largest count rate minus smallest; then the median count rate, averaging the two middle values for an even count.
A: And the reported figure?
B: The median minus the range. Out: 3.18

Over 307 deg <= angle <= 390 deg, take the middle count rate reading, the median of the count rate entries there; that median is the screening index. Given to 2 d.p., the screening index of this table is 3.57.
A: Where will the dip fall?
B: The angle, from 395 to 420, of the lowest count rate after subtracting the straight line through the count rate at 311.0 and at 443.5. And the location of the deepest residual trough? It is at 406.0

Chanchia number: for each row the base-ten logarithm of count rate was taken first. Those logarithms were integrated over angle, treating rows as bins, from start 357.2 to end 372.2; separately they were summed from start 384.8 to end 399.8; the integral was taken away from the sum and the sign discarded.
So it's 4.9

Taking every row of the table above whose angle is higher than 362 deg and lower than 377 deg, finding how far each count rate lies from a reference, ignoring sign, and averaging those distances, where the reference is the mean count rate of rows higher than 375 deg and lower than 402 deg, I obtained 0.29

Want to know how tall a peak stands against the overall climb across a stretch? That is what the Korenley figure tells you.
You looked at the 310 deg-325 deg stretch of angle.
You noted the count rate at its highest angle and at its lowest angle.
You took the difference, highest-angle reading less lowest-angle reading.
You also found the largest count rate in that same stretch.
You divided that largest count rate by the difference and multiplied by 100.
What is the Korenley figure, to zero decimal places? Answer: -7480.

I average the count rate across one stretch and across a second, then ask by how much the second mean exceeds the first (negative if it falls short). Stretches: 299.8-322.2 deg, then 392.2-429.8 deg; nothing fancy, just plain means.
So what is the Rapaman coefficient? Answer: 1.2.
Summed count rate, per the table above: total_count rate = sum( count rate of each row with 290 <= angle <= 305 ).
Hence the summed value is 19.0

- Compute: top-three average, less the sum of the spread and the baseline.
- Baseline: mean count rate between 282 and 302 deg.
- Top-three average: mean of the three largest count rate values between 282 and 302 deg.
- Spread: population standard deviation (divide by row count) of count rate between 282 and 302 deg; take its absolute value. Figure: -0.01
